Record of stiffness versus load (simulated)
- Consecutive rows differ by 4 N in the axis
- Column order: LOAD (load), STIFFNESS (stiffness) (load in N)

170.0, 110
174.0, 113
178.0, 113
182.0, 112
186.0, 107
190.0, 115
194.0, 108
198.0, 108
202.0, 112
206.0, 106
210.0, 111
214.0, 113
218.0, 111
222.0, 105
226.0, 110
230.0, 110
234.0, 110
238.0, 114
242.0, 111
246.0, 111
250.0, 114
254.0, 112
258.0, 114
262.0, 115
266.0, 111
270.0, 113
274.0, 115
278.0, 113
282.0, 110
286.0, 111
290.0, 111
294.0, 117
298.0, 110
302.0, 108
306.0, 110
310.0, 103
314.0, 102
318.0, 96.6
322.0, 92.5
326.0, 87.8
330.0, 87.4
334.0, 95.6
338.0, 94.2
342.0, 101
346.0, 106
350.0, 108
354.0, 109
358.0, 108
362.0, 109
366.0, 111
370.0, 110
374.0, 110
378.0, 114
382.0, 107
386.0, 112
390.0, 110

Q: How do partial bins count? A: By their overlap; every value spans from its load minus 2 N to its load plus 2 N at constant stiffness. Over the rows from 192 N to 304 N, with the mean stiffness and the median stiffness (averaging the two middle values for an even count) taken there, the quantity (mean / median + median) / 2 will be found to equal 56.0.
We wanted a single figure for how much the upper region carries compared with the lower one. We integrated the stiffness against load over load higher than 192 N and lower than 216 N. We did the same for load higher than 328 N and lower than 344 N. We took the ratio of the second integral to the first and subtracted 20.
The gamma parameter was -19.4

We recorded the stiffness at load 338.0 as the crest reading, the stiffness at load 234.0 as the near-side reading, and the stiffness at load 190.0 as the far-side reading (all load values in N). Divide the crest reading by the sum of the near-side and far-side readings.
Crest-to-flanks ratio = 0.419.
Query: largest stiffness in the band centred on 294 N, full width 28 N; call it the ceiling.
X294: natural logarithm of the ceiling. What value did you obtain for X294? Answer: 4.76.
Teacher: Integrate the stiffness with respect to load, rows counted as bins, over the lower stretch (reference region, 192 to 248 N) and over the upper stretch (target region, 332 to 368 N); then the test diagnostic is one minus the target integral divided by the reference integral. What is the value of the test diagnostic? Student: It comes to 0.39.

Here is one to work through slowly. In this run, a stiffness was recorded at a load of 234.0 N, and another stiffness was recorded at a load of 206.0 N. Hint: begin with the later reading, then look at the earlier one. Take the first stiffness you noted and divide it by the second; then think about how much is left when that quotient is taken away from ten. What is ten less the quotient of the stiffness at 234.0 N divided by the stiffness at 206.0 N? 8.96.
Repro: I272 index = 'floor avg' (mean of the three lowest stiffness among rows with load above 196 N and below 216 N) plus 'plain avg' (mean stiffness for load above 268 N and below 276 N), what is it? 222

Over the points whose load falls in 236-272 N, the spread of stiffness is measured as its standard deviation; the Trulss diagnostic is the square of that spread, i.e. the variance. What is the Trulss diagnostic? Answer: 2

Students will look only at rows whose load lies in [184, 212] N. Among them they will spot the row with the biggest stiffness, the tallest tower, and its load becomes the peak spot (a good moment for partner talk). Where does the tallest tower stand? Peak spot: 190.0 N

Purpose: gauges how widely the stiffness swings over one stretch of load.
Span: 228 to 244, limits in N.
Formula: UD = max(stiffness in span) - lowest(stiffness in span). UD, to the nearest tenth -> 4.0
